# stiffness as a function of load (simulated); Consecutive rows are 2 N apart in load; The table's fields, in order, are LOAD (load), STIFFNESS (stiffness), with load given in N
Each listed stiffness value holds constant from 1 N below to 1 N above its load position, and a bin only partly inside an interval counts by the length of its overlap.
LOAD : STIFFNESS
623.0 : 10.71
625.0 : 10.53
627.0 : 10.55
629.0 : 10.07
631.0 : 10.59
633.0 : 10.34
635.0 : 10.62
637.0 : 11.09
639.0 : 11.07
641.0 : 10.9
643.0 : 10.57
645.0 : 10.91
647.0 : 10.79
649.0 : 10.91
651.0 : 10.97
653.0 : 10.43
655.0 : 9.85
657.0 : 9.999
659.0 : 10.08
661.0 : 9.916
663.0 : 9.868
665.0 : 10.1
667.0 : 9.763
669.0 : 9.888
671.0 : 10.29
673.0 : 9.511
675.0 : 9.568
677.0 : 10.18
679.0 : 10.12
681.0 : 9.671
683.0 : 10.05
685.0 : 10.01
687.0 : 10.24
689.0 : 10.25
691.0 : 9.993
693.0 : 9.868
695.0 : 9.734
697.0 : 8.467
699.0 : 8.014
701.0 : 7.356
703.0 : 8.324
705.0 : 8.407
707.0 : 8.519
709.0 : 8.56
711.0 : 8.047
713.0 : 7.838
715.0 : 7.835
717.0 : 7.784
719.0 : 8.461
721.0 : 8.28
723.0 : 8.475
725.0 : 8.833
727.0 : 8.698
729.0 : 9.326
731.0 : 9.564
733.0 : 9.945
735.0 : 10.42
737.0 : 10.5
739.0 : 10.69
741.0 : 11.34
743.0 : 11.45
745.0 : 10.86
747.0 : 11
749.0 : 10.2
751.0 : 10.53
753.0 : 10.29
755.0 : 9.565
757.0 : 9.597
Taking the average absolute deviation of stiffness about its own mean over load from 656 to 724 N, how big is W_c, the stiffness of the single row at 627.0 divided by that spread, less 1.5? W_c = 11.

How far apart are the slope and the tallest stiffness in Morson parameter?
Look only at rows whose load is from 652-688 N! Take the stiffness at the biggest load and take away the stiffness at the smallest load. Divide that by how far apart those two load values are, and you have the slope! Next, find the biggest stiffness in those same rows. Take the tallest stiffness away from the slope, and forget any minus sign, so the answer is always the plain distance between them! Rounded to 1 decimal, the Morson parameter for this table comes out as 10.4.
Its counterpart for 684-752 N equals 11.4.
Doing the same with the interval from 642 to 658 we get 11.0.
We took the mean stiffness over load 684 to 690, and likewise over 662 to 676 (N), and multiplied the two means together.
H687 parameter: 100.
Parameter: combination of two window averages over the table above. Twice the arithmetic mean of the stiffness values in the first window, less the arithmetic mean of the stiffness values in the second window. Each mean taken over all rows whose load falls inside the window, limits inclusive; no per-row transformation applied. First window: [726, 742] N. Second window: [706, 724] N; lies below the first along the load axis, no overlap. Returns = 11.9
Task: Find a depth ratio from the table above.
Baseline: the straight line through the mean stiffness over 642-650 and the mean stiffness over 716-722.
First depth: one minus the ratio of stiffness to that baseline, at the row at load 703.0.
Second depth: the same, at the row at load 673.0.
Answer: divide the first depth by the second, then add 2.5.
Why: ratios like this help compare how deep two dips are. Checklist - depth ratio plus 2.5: 4.0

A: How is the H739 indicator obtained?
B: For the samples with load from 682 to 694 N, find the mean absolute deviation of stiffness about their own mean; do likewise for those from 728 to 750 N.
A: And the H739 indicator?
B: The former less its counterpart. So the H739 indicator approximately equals -0.42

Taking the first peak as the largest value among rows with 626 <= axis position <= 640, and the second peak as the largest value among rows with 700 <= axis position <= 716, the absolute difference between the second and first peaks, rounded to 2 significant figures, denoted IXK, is 2.5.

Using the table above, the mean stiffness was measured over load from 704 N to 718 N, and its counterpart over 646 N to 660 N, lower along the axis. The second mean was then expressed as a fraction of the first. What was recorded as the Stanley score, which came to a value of 1.28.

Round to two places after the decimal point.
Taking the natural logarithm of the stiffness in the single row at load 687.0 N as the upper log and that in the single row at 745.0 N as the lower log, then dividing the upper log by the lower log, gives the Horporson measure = 0.98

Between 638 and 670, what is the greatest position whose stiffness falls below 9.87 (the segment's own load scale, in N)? 667.0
